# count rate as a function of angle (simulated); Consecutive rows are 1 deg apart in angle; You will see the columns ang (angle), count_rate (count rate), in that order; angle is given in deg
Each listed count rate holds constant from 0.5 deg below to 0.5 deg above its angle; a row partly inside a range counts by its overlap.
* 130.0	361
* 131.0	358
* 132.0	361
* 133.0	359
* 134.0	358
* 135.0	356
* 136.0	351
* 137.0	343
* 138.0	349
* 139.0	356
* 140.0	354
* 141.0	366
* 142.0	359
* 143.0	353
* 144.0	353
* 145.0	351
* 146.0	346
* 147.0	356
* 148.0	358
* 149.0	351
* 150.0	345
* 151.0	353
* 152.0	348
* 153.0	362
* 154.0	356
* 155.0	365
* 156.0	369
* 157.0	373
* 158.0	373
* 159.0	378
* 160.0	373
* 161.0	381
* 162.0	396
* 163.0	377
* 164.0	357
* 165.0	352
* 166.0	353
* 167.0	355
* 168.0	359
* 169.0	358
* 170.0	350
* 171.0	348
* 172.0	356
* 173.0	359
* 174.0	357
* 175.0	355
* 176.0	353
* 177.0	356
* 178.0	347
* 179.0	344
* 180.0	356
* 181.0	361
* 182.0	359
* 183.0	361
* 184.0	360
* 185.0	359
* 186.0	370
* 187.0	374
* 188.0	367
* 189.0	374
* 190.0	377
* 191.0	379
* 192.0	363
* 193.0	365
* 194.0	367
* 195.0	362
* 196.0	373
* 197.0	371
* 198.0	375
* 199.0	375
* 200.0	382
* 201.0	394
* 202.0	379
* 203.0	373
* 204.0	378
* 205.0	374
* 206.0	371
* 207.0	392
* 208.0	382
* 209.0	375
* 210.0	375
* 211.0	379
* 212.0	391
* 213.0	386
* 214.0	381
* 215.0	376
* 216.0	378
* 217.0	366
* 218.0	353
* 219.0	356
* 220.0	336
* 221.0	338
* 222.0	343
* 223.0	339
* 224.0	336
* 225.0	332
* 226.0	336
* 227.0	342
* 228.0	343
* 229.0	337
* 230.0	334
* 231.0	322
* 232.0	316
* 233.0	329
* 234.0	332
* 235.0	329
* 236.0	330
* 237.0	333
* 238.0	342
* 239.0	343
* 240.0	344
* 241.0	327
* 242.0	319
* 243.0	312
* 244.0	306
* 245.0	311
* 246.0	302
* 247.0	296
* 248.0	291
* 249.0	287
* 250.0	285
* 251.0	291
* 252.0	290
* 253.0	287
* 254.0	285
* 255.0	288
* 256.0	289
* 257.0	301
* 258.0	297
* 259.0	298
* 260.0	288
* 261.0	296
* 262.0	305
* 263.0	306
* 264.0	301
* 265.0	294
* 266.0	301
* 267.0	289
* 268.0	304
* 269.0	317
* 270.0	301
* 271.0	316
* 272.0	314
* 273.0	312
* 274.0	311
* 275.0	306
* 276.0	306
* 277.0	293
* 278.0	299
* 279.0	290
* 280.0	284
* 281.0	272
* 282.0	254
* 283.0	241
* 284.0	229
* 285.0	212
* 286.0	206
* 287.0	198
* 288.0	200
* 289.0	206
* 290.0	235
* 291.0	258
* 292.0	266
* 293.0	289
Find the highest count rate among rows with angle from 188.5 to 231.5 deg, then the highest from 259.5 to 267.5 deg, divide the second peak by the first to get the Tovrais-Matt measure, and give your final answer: 0.78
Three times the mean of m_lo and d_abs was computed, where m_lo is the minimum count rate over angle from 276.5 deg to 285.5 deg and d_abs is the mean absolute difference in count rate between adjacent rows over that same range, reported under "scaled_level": 335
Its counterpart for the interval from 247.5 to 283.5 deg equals 372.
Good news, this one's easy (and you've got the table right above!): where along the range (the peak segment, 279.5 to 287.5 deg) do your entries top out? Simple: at 280.0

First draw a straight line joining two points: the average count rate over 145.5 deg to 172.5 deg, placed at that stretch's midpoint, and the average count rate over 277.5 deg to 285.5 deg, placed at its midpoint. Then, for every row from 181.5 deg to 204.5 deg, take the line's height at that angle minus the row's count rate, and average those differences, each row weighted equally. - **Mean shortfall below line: -38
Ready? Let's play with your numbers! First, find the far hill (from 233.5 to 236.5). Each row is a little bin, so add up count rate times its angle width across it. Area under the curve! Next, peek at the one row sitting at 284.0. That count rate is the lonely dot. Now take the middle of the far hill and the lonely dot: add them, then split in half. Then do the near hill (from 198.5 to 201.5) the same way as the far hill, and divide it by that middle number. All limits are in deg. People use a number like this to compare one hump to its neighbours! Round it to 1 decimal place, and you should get 1.9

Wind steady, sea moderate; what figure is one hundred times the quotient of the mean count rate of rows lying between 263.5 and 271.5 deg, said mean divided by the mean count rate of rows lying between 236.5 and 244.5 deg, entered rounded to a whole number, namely 92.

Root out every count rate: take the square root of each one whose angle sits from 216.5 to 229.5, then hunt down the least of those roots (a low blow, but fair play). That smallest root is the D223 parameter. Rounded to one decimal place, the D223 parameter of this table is 18.2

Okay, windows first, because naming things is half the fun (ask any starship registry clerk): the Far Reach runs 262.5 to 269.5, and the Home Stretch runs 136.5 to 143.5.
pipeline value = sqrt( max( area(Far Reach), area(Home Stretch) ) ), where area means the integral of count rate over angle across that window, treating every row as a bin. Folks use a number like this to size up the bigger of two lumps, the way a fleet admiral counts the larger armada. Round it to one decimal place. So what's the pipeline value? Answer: 49.8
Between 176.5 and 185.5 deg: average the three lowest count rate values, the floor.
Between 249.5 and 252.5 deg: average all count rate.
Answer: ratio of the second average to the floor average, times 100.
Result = 83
